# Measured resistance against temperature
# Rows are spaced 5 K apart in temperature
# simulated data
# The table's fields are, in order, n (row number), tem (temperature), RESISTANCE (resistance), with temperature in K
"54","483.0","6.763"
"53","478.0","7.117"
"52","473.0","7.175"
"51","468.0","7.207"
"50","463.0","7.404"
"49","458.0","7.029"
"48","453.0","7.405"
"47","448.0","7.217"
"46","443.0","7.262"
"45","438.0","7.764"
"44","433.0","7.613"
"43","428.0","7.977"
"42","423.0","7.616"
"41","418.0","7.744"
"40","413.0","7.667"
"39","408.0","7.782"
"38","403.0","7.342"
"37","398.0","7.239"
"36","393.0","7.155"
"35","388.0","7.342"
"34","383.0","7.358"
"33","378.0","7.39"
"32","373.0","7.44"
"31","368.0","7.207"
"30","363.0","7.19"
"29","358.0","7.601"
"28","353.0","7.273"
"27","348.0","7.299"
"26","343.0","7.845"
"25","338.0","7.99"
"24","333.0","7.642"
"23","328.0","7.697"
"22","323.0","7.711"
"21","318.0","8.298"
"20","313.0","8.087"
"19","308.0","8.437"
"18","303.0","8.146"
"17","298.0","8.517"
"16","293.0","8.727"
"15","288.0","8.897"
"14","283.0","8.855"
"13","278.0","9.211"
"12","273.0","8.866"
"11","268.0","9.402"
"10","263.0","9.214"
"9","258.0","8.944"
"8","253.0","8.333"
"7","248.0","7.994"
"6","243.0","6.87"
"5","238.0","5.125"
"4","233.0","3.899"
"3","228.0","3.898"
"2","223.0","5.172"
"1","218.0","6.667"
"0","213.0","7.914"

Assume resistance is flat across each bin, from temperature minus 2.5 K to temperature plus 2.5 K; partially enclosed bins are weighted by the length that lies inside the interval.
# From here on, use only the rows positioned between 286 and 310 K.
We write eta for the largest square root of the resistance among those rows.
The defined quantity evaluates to 2.98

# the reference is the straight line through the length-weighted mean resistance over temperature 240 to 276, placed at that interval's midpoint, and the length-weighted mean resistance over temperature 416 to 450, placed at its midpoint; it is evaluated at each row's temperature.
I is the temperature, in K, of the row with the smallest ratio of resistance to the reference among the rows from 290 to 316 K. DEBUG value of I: 313.0 K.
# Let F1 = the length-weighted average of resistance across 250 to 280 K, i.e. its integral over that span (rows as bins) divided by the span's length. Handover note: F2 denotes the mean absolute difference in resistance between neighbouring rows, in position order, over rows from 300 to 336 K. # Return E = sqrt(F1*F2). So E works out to 1.50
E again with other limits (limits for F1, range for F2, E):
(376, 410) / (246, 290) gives 1.57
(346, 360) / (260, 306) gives 1.43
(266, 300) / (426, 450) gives 1.54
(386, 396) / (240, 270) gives 1.92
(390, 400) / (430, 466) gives 1.40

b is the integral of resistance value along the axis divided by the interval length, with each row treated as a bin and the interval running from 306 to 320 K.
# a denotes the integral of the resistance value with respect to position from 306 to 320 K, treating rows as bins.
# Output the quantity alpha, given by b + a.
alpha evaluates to 124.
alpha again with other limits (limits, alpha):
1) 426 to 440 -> 117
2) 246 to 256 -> 90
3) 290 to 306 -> 144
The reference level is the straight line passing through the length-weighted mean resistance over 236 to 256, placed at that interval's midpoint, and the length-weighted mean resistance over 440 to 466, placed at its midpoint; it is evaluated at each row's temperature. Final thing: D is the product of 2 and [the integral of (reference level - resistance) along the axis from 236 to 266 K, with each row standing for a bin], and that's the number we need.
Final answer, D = -38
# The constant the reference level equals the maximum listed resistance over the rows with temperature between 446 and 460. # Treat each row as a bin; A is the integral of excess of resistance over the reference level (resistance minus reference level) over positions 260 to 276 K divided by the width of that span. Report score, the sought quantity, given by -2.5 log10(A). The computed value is -0.6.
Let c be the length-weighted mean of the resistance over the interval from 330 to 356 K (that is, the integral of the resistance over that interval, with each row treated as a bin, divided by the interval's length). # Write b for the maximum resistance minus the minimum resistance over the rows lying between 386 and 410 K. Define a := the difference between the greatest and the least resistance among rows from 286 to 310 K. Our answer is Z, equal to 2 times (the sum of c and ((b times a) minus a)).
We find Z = 14.7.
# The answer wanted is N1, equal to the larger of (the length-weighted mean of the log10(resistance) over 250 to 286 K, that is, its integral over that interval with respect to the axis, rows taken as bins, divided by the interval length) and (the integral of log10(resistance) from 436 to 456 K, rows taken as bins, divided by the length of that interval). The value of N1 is 0.95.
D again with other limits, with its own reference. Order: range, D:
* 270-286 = -58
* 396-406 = -1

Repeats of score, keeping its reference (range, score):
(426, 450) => 2.0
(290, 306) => -0.1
